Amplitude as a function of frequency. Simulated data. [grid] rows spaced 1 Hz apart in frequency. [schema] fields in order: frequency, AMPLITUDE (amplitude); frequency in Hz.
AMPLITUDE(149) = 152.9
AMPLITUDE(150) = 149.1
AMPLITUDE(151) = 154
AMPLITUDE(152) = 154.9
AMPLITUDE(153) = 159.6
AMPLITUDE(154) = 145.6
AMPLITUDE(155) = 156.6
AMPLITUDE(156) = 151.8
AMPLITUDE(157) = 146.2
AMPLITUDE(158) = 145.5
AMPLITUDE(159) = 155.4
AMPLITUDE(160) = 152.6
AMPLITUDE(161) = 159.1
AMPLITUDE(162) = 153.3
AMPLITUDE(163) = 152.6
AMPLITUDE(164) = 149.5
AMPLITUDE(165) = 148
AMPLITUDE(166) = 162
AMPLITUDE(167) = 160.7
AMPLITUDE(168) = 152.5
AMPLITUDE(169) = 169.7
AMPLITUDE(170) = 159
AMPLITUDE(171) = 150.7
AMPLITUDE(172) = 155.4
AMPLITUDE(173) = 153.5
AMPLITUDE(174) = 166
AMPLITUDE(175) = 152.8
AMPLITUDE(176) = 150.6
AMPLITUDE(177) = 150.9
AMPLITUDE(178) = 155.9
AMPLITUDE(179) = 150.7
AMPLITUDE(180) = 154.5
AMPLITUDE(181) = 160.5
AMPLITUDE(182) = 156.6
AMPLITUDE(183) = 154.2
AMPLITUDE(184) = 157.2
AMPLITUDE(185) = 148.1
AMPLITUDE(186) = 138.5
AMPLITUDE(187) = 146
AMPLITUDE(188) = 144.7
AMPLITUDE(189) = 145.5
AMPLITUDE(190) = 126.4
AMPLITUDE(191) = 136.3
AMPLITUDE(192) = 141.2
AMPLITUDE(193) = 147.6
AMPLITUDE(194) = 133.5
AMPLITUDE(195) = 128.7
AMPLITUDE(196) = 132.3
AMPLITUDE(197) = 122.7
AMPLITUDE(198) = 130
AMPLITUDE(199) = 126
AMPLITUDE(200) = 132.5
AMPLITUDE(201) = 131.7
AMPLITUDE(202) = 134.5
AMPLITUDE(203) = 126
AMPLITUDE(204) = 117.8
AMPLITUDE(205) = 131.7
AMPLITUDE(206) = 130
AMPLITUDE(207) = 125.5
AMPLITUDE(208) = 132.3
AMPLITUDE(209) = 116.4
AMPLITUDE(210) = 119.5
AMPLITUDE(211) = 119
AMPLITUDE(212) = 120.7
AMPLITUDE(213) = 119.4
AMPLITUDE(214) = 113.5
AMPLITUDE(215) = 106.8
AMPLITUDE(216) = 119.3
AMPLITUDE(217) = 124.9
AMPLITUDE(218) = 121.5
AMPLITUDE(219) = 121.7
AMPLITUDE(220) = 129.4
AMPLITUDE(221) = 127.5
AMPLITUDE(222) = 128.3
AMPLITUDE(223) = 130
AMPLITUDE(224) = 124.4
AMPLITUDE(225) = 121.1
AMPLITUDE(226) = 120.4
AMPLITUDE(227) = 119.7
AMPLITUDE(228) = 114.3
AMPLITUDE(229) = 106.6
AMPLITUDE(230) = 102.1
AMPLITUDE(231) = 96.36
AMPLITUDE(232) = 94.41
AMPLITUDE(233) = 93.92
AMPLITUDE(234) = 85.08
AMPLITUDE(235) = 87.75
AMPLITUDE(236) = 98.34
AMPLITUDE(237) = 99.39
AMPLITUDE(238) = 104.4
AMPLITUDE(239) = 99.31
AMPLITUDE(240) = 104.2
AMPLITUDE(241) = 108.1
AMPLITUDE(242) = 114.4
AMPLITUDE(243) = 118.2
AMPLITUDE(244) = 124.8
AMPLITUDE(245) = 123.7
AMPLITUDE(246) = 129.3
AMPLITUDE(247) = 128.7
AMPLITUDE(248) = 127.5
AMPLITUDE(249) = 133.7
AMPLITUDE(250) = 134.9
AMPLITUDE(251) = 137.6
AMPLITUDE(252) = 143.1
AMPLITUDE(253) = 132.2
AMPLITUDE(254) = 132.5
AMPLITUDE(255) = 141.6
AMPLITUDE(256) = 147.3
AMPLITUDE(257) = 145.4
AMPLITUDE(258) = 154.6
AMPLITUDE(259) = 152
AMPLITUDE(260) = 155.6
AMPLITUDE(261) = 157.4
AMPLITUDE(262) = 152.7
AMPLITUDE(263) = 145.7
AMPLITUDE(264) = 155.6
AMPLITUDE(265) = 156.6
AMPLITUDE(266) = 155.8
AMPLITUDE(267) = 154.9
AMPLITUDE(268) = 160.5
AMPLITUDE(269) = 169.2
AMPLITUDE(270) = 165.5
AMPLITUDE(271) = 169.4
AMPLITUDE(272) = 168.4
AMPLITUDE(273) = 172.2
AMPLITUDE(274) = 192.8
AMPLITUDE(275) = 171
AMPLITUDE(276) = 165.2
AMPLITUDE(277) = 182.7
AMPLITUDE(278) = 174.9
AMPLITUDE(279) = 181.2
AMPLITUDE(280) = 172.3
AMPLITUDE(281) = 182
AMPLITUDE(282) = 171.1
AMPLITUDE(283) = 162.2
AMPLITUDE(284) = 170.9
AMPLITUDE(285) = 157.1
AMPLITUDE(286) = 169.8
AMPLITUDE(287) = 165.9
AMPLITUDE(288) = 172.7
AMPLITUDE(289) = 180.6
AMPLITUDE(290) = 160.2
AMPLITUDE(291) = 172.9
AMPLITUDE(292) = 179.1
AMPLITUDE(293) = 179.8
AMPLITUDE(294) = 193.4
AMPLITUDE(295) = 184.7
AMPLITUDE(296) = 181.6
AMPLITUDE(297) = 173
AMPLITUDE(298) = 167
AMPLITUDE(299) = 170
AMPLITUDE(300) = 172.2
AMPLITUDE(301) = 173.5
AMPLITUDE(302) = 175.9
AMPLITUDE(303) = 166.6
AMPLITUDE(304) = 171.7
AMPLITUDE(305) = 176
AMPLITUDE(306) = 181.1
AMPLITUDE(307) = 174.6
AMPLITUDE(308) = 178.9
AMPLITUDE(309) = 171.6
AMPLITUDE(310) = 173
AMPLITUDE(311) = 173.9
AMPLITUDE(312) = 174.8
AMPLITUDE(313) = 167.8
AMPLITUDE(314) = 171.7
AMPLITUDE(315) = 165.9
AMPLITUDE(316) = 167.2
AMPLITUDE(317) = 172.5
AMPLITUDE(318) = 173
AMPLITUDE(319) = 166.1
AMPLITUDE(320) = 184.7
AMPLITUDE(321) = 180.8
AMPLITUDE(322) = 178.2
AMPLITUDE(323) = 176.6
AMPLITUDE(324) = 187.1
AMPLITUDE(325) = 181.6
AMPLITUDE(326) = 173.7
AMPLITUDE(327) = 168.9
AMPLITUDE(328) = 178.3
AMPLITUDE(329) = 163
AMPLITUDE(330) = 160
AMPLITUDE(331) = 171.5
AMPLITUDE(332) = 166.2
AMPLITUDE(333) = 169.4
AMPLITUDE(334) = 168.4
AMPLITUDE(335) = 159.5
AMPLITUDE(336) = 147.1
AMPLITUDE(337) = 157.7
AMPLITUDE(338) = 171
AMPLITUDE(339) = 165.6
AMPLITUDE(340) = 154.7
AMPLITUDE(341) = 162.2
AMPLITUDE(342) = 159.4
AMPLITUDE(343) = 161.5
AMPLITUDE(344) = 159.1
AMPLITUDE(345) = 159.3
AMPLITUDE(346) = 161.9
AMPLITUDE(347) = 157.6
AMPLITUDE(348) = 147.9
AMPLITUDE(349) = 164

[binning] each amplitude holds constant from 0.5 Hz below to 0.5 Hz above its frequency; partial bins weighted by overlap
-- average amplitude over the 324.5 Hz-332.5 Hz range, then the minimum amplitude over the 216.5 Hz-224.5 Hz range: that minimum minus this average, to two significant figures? -49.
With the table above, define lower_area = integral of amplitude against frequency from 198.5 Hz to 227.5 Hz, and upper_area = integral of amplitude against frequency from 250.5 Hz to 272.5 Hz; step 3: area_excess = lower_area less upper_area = 238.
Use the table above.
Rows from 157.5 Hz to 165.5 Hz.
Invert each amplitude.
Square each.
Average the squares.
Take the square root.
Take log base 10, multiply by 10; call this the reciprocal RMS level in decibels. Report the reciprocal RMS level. -21.8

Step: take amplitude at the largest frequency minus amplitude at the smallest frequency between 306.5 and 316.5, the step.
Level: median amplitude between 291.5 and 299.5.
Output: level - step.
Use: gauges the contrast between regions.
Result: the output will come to 187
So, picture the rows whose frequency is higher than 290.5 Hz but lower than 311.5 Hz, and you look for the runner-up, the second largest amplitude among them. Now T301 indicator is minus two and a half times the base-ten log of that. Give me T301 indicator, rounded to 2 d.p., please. -5.67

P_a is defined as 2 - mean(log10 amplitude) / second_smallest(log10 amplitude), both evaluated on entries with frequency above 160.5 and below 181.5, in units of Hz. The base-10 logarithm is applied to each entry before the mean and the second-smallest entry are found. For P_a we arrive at 0.992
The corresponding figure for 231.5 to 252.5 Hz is 0.944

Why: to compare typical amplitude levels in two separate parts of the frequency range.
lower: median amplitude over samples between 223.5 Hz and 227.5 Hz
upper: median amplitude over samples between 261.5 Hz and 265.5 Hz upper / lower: 1.28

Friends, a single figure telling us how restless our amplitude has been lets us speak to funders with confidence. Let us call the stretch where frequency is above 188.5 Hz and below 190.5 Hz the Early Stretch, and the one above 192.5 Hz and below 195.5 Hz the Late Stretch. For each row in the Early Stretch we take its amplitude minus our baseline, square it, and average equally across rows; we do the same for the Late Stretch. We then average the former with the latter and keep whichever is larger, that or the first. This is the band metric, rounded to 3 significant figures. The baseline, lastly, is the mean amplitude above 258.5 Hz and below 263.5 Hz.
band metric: 371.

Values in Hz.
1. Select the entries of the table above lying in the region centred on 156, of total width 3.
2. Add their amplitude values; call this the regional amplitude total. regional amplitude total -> 455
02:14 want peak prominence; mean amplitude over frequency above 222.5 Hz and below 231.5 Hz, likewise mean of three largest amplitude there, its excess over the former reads 10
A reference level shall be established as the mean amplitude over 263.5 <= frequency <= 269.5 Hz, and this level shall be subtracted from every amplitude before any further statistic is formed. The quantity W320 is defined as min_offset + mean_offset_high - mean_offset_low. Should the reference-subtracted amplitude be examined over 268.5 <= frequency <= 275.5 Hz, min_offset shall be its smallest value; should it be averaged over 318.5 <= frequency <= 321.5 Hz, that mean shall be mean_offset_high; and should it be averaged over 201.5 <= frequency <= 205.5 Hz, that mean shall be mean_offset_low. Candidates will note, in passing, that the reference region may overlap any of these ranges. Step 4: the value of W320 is 56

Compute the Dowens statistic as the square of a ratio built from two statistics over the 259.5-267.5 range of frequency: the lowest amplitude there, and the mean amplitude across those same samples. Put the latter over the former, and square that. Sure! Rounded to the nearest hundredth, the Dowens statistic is 1.12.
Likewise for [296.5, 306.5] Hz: 1.07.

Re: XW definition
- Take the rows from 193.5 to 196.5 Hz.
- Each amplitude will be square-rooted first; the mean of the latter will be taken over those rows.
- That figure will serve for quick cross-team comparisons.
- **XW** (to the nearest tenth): 11.5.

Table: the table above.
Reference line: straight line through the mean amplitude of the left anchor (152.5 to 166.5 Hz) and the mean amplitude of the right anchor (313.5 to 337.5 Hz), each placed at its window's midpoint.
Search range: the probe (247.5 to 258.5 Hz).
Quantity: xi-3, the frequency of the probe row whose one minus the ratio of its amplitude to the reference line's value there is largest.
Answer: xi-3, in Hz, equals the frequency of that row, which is 248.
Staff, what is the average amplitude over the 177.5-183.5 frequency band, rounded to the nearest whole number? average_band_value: 155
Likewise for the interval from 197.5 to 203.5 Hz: 130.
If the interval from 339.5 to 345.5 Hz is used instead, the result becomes 159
